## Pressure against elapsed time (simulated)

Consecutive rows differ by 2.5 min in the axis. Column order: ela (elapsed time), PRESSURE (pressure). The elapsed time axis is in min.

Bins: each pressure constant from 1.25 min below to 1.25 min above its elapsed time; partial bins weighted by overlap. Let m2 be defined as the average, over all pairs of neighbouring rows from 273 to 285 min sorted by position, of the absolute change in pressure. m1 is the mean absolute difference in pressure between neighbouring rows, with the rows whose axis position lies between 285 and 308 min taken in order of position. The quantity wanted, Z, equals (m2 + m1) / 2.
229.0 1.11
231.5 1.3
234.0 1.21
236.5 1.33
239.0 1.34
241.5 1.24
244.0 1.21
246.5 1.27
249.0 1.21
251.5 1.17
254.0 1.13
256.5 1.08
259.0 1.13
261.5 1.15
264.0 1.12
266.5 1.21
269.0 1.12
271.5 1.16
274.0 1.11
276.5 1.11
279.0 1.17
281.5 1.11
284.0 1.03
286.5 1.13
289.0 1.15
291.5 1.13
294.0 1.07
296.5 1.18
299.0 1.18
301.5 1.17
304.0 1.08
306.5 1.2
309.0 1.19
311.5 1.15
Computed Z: 0.052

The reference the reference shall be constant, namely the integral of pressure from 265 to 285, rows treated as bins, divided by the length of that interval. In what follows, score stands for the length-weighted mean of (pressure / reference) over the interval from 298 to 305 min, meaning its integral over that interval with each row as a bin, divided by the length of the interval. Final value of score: 1.014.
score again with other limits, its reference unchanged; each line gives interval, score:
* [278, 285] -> 0.978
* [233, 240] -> 1.147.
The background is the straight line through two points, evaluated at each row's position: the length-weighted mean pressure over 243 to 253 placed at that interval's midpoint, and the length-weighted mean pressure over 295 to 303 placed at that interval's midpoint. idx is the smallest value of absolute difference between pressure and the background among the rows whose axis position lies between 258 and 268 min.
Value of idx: 0.012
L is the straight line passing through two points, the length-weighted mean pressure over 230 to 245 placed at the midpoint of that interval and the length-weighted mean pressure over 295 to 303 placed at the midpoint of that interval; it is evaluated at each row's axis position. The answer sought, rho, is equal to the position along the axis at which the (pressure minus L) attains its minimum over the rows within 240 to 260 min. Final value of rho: 256.5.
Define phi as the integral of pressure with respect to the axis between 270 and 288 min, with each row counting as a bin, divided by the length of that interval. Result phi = 1.12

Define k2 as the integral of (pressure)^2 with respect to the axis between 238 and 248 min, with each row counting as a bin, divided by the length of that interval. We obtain 1.59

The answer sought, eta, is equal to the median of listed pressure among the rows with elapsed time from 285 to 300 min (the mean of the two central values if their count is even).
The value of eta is 1.14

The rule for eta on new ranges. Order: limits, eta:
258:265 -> 1.13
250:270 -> 1.13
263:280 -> 1.12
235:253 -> 1.24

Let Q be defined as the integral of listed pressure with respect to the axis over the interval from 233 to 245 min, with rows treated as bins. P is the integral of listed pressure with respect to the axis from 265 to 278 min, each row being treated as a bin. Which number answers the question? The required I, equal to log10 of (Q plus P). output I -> 1.48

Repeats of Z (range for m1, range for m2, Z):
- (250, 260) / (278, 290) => 0.056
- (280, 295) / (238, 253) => 0.057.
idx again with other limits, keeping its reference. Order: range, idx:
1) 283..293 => 0.029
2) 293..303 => 0.002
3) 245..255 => 0.002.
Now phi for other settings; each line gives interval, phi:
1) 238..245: 1.26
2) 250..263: 1.13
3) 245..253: 1.21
